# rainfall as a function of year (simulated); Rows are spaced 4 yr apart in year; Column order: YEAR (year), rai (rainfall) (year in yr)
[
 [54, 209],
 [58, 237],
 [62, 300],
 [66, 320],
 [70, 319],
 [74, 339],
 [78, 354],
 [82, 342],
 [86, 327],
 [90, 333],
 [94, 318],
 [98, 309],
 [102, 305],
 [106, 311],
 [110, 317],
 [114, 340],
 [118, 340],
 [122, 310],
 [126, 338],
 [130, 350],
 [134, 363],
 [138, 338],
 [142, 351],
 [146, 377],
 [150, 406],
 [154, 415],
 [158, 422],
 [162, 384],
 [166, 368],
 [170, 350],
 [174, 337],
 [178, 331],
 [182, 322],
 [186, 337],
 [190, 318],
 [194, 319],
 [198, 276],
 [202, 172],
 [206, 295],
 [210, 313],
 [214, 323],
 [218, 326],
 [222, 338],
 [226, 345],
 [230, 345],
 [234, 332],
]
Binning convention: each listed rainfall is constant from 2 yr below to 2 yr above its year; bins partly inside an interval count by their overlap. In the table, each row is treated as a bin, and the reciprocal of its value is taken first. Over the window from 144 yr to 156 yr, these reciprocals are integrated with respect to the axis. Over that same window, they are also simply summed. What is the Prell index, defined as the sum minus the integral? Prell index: -0.023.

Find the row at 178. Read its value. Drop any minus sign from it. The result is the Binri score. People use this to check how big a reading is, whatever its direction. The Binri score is 331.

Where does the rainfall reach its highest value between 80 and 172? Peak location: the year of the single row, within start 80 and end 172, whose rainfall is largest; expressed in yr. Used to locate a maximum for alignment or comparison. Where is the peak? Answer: 158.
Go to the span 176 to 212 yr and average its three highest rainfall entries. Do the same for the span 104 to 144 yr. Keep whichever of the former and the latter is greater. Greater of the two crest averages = 355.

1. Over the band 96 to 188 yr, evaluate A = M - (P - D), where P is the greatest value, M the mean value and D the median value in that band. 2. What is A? 267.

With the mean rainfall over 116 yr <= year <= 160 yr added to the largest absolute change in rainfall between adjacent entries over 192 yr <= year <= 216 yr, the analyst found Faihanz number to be 488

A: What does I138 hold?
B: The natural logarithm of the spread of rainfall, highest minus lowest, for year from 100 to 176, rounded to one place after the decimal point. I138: 4.8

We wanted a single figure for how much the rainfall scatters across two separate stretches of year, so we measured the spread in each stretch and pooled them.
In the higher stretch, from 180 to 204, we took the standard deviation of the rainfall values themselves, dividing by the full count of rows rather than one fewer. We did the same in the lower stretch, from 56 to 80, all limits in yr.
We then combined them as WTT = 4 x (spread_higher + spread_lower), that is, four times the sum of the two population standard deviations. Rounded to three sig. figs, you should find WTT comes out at 374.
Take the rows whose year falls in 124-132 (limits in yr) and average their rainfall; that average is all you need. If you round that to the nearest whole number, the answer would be 344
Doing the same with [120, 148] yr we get 347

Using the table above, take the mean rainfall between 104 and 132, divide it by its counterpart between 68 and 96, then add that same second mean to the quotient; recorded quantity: 334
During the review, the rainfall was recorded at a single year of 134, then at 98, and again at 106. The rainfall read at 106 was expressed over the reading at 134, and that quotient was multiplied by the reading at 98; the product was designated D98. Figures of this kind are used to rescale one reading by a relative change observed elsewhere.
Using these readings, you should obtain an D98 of 265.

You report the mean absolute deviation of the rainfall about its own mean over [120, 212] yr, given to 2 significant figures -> 35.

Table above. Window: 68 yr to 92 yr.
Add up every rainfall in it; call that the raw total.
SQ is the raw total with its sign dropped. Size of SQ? 2014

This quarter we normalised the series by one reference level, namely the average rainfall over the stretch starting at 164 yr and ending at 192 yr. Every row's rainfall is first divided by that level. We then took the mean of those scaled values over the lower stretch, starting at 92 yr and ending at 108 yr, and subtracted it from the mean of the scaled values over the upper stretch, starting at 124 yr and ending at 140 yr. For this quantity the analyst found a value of 0.11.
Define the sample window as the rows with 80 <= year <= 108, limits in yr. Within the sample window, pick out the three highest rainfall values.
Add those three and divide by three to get 334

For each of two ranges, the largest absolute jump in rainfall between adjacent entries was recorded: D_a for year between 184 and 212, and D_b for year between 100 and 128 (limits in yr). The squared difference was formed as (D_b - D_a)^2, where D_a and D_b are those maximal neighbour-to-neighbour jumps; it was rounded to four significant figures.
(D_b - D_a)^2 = 8649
